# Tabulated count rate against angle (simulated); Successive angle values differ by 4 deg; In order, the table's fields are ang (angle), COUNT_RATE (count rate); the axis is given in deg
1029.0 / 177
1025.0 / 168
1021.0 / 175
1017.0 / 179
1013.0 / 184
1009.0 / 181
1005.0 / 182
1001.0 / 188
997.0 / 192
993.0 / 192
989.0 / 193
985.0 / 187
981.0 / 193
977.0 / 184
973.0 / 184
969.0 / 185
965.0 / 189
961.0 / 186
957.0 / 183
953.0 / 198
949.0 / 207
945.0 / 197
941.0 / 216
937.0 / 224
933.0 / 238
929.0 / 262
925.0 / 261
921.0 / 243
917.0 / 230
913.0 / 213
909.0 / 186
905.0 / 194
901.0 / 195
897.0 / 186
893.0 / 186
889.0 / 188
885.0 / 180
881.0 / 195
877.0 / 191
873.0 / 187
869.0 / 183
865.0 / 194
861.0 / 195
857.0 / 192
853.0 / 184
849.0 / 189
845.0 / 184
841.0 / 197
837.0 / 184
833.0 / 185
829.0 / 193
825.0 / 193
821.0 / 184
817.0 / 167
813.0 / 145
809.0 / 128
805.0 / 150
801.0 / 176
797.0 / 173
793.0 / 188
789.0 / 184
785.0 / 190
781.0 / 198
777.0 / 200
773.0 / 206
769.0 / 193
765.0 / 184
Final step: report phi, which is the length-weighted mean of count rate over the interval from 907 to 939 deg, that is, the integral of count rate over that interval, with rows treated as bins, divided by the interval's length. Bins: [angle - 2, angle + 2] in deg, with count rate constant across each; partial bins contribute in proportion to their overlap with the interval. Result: 232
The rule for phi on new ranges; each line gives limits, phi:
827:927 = 197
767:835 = 180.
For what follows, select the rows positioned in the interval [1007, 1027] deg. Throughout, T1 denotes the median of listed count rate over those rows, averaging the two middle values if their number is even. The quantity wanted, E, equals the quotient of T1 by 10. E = 17.9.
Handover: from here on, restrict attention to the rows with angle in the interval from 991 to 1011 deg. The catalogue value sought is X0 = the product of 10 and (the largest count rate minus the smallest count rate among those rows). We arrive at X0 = 110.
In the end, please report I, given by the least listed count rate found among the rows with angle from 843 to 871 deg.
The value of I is 183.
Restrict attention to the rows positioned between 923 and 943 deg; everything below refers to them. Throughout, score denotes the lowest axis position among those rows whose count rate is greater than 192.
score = 925.0 deg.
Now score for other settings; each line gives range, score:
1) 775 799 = 777.0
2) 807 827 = 825.0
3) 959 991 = 981.0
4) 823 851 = 825.0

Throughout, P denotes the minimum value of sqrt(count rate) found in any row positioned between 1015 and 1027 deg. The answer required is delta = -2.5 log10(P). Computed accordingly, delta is -2.78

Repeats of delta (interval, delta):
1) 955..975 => -2.83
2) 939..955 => -2.87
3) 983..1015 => -2.82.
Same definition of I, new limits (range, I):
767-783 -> 193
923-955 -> 197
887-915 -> 186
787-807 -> 150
